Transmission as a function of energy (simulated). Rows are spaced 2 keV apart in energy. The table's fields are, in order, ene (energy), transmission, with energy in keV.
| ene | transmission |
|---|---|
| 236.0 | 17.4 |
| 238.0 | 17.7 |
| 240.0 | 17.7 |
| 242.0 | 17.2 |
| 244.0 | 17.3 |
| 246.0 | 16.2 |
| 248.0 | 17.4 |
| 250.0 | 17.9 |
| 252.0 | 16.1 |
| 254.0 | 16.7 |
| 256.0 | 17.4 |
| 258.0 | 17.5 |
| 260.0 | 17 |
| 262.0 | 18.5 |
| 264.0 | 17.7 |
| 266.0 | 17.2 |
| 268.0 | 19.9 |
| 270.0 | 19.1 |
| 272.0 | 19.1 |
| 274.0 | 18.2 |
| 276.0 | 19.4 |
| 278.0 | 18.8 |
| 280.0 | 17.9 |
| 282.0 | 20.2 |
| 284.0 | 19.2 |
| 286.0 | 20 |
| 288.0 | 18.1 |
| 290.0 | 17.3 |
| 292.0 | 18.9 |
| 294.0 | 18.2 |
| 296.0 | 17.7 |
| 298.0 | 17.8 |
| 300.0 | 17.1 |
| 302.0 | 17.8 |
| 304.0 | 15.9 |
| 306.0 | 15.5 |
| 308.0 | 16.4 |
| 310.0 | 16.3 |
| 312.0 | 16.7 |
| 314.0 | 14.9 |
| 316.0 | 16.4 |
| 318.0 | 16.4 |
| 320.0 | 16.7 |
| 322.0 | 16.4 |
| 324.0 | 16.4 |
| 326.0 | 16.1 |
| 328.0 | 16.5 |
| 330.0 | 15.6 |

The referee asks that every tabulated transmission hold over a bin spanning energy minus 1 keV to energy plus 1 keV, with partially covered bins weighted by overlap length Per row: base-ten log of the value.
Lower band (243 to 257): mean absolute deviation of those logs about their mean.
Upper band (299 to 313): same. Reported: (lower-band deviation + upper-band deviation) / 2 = 0.015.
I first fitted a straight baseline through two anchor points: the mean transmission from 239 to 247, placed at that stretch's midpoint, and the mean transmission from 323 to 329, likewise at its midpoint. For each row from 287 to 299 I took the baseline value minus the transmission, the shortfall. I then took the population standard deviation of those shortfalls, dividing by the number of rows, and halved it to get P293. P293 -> 0.25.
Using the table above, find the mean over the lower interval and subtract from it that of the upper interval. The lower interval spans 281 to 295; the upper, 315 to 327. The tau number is 2.4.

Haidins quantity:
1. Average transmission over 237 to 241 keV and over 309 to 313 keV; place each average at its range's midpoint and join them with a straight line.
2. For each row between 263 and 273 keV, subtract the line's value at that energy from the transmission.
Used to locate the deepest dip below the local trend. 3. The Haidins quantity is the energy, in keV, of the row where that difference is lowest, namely 266.0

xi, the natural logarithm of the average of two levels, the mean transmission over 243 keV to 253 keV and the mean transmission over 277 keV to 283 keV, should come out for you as 2.89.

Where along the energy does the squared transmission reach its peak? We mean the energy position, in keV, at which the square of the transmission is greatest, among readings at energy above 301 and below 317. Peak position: 302.0 keV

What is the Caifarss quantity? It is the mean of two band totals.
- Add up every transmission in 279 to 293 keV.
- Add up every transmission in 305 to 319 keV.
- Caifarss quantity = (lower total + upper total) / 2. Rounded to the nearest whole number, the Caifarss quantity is 122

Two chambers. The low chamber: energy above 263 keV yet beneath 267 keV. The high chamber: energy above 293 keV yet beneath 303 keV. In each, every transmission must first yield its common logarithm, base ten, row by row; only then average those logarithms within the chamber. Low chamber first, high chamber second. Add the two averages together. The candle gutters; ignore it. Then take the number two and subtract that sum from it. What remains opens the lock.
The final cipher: -0.490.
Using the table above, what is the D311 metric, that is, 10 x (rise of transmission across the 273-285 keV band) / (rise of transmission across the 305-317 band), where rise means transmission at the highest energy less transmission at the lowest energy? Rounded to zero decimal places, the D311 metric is 11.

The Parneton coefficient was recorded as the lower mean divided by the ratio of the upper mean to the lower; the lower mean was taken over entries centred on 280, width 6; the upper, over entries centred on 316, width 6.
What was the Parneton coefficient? 22.6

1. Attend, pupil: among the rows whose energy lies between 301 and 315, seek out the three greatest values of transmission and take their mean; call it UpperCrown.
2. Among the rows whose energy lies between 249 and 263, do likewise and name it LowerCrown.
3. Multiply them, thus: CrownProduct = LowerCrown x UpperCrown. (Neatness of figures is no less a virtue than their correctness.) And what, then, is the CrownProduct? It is 305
